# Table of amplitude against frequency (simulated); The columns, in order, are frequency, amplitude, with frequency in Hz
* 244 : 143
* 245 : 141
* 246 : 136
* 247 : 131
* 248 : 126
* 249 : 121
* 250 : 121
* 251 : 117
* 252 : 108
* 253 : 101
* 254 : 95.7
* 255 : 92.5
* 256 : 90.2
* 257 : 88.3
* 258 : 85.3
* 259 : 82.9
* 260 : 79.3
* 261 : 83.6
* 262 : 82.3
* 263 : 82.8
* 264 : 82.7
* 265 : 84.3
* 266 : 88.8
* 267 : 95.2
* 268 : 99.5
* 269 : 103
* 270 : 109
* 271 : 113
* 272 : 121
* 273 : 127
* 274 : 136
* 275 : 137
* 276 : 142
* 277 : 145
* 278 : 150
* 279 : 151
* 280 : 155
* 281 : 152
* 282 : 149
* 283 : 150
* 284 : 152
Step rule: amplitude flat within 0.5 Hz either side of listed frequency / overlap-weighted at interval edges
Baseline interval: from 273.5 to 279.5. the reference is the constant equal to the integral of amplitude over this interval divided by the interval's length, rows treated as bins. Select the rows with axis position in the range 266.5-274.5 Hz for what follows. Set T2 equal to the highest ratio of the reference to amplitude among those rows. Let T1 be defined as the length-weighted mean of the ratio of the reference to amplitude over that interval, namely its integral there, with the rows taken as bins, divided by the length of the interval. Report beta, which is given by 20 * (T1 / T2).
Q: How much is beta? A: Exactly 17.1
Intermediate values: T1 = 1.29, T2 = 1.5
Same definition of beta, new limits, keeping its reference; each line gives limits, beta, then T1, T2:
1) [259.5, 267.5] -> 18.7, 1.70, 1.8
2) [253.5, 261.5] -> 18.2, 1.65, 1.8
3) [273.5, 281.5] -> 18.7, 0.98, 1.1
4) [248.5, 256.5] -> 17.3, 1.37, 1.6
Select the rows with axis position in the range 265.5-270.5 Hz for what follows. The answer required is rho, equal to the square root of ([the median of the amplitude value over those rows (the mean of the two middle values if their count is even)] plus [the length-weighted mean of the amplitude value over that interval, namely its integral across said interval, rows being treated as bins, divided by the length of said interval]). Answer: 14.1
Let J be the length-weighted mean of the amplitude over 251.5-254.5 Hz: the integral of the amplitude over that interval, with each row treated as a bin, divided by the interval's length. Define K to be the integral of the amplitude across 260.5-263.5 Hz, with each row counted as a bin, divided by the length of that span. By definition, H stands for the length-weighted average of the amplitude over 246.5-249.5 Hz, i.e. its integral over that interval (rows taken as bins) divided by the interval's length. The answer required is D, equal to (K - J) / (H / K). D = -12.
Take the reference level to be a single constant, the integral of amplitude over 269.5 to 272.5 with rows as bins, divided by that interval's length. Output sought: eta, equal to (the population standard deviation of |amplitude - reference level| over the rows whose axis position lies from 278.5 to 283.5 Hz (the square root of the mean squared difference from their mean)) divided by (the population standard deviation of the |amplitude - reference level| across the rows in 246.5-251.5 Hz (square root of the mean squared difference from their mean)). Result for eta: 0.4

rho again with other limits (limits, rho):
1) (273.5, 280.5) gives 17.0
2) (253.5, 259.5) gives 13.4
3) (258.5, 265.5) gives 12.9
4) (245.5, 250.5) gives 15.9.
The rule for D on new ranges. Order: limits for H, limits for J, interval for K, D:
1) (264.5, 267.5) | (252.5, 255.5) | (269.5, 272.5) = 23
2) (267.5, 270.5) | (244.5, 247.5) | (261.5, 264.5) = -42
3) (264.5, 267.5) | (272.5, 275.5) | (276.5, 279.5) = 25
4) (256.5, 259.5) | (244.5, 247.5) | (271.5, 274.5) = -12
